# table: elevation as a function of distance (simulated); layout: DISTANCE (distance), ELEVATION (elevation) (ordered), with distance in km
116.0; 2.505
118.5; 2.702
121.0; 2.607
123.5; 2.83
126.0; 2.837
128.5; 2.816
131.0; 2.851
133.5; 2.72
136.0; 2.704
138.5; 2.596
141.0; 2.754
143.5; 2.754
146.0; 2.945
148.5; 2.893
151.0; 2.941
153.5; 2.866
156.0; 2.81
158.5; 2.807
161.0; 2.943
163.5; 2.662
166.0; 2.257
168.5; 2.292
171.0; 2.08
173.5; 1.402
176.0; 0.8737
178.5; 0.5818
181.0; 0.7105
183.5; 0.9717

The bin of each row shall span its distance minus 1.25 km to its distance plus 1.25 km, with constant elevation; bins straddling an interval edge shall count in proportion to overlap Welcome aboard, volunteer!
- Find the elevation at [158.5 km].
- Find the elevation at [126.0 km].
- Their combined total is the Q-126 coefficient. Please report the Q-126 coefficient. 5.64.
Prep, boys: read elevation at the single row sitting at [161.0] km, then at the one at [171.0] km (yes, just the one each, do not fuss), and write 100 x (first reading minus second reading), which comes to 86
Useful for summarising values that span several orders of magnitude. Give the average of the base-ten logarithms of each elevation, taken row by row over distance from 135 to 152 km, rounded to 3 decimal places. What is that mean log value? 0.446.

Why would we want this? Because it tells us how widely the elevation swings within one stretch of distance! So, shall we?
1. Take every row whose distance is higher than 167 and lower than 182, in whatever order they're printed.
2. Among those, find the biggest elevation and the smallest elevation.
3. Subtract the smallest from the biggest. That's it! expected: 1.71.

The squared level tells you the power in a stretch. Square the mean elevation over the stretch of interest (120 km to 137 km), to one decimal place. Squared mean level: 7.7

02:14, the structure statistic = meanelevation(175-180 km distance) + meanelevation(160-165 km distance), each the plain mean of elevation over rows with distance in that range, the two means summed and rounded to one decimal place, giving 3.5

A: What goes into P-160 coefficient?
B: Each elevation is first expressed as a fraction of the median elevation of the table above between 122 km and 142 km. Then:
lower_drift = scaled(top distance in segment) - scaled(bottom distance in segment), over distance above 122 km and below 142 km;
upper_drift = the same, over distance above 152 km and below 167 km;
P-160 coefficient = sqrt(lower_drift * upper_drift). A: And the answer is 0.08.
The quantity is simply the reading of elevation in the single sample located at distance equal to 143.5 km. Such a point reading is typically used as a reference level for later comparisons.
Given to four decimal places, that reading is 2.7540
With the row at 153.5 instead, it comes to 2.8660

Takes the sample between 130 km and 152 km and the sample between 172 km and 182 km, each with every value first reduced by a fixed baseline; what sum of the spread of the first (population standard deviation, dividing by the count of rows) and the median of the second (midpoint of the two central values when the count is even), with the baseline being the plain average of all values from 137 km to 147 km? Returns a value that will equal -1.9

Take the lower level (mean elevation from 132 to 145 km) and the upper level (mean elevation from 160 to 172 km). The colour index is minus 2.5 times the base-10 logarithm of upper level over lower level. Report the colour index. 0.11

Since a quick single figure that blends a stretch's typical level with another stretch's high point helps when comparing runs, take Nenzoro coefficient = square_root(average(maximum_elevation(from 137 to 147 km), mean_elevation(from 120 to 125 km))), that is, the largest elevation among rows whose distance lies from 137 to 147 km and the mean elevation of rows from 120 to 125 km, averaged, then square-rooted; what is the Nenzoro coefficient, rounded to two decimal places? 1.68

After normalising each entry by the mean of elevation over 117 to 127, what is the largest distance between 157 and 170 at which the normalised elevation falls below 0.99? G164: 168.5 km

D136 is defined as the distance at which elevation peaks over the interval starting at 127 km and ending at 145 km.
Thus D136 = 131.0 km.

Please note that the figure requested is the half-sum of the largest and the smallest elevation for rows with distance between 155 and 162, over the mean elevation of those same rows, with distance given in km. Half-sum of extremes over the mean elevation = 1.01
